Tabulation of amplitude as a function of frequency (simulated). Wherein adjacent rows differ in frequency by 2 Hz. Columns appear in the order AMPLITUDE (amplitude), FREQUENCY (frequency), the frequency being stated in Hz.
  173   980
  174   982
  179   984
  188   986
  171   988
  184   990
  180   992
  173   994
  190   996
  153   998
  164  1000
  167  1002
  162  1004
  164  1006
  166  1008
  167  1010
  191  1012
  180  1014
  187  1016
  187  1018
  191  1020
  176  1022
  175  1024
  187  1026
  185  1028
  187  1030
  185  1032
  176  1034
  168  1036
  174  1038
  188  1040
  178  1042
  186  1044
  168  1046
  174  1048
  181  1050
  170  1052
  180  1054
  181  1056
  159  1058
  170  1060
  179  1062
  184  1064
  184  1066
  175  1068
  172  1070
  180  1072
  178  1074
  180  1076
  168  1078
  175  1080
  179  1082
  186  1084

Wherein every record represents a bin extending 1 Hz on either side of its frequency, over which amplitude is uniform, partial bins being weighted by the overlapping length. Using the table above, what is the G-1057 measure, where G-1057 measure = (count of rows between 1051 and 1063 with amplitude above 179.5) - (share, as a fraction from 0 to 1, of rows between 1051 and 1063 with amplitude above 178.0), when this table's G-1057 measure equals 1.5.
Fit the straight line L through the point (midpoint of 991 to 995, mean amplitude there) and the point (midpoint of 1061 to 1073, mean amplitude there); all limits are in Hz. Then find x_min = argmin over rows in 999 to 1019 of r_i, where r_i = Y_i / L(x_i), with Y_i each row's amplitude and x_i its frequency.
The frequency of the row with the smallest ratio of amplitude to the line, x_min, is 1004 Hz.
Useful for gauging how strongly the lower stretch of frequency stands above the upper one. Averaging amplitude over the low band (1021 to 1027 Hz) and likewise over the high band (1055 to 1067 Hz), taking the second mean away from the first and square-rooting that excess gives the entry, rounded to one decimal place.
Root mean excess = 1.8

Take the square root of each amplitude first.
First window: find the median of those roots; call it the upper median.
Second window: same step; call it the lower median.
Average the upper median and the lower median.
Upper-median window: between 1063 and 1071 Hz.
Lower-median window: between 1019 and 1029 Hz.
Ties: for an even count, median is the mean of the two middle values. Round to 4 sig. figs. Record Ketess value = 13.50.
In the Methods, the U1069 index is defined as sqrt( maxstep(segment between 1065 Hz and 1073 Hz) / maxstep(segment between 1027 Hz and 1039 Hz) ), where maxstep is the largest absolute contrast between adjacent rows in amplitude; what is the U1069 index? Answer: 1.00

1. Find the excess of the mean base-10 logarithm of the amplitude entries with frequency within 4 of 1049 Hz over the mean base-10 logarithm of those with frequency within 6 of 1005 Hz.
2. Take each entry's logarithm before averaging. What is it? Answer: 0.021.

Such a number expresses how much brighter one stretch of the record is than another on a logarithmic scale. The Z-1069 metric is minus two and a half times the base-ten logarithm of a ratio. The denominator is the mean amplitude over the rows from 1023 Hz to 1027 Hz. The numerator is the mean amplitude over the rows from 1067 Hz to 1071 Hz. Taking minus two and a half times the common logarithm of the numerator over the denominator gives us 0.05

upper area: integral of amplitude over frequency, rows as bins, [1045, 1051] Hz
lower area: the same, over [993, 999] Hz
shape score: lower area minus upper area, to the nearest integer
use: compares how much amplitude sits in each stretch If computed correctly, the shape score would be -14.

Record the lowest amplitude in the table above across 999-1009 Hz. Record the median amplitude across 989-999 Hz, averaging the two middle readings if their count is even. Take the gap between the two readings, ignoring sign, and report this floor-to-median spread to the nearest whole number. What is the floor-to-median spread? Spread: 18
